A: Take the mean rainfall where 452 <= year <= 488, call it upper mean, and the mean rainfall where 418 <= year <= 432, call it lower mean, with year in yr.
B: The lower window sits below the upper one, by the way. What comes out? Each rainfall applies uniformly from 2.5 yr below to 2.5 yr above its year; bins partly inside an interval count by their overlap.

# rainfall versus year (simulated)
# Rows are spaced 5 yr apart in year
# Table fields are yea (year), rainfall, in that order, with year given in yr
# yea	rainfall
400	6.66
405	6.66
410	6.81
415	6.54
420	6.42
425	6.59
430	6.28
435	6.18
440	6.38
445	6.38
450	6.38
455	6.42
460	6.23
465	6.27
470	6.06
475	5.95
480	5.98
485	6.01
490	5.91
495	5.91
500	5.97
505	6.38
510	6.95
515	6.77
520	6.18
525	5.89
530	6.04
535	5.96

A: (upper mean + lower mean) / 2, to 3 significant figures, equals 6.28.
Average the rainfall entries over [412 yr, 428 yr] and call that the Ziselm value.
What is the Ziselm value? 6.5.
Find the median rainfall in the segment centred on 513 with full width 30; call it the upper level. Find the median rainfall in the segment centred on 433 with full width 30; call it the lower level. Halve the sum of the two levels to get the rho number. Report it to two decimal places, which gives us 6.33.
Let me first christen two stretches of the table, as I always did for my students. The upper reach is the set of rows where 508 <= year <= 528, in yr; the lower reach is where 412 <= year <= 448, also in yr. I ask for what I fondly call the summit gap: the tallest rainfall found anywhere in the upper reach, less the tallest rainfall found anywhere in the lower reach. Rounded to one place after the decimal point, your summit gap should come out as 0.4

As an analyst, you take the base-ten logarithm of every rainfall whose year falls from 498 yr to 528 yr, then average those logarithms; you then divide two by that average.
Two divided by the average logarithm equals 2.49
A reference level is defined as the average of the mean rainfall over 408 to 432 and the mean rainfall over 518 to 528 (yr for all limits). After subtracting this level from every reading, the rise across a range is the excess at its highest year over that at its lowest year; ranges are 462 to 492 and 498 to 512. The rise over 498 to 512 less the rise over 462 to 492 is 1.3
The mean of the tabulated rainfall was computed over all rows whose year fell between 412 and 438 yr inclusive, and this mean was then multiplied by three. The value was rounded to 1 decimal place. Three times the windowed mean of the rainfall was 19.2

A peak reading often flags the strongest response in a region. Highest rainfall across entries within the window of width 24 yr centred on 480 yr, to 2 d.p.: 6.06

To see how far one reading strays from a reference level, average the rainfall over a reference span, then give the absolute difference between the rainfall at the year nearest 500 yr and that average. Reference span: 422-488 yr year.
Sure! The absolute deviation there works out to 0.27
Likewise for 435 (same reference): 0.06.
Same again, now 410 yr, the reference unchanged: 0.57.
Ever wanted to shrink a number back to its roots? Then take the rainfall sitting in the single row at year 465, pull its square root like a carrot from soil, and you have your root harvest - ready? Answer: 2.50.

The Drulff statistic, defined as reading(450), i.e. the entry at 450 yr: 6.38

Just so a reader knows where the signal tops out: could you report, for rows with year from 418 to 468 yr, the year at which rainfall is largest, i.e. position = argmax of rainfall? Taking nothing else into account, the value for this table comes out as 425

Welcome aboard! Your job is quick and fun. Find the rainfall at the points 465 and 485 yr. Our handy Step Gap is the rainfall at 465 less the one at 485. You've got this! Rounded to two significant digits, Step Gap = 0.26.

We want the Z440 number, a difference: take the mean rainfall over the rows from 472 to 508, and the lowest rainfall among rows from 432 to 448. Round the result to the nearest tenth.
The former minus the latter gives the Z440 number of -0.2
